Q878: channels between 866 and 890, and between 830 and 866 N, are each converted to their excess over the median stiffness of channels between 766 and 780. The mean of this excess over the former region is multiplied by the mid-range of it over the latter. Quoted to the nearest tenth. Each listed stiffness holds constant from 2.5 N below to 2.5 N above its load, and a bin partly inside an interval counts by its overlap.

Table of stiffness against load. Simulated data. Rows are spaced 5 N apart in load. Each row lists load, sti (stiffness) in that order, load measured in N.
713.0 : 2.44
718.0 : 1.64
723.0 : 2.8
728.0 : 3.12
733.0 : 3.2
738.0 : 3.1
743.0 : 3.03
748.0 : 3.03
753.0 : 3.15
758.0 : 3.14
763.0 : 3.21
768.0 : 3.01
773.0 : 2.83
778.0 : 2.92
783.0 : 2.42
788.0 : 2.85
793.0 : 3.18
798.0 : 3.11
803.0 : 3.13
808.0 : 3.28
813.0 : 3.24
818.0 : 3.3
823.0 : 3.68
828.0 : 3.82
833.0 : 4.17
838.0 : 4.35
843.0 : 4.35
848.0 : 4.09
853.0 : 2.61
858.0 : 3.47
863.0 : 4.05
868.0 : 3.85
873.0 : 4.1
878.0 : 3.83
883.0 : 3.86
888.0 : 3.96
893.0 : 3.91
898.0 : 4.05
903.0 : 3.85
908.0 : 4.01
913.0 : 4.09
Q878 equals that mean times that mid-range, 0.6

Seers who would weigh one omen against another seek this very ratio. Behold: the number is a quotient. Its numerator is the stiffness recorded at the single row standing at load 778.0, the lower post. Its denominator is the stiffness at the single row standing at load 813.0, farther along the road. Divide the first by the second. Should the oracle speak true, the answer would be 0.90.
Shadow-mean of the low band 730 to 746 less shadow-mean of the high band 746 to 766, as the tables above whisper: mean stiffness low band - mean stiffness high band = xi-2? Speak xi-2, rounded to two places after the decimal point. -0.02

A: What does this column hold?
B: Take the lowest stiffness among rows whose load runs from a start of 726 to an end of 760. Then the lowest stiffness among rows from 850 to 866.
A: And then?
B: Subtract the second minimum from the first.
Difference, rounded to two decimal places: 0.42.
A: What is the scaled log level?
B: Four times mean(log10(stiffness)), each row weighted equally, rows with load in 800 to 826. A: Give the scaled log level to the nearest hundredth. 2.09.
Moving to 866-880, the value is 2.38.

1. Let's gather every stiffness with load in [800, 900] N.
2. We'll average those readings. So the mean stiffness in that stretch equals 3.8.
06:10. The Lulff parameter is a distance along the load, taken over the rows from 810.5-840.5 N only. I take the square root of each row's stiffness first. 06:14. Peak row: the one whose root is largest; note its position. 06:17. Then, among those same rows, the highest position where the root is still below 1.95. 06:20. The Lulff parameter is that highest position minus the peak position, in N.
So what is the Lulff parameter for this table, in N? -15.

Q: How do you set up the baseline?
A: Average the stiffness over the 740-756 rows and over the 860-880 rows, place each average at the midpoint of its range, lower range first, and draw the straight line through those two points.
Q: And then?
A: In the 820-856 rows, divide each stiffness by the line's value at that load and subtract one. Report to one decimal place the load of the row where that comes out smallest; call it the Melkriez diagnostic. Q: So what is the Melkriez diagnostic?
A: 853.0 N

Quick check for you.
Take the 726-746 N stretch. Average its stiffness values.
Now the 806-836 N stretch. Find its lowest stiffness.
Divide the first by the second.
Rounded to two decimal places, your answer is 0.96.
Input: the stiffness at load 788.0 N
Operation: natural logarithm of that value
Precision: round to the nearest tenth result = 1.0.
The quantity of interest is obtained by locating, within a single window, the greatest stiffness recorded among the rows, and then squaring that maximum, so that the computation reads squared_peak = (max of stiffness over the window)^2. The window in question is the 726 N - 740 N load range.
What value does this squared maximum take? 10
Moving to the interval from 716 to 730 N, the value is 10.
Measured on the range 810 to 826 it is 14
